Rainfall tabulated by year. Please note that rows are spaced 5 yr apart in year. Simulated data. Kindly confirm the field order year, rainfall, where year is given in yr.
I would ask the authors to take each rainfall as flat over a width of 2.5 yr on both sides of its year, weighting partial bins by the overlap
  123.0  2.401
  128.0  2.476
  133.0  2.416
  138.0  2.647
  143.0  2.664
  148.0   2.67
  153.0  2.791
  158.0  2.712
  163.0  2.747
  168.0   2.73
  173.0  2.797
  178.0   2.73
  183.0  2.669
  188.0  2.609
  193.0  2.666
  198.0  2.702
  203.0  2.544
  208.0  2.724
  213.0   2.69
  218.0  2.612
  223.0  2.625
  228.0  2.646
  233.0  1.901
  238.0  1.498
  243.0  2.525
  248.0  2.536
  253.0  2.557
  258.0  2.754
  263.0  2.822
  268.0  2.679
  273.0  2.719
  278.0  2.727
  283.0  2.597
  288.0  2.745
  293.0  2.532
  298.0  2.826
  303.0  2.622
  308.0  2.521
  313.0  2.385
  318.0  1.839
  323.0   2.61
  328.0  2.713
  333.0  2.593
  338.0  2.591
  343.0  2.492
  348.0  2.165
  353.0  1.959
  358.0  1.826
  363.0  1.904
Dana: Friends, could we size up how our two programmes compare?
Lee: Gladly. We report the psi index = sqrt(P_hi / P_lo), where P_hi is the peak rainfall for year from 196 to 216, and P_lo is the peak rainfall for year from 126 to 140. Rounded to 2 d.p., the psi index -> 1.01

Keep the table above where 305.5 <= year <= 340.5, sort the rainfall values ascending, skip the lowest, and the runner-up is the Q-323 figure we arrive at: 2.385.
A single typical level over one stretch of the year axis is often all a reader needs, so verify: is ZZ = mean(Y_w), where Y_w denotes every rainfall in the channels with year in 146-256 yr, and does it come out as 2.58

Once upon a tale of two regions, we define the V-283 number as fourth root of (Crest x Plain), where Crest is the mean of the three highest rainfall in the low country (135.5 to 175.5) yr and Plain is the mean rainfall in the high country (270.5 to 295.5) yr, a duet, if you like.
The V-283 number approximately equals 1.65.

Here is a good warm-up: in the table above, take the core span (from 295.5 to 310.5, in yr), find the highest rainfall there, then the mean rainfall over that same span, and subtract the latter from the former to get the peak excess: 0.17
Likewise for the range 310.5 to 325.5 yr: 0.33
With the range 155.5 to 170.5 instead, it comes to 0.02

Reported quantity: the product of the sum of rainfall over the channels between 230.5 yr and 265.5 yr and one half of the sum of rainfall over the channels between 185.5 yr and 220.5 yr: 154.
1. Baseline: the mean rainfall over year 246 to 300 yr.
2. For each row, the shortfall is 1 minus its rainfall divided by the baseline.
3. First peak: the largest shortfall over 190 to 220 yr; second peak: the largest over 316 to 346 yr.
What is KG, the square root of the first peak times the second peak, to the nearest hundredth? 0.13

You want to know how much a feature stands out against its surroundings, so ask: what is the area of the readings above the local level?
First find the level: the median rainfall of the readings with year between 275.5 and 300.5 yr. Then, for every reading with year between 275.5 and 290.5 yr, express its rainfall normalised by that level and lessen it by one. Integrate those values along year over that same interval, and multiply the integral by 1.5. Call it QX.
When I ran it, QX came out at -0.3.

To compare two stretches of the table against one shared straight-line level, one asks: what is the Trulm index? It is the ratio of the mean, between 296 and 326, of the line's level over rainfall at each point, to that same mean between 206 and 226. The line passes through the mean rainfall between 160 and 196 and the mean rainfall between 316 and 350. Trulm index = 1.03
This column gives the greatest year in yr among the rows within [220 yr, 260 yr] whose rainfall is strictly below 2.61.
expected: 253.0 yr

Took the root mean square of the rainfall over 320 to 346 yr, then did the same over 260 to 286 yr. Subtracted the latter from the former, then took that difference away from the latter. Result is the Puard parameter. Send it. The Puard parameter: 2.82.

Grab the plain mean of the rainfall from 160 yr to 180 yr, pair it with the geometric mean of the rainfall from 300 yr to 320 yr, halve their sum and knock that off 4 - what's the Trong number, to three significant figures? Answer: 1.46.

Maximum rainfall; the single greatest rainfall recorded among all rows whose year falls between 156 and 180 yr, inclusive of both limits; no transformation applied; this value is 2.797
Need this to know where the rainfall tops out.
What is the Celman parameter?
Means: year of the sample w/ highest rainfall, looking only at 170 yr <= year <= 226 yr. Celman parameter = 173.0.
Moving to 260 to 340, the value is 298.0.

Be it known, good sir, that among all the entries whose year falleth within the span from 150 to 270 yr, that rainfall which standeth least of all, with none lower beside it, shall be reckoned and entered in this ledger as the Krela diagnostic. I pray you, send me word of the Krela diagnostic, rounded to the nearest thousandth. 1.498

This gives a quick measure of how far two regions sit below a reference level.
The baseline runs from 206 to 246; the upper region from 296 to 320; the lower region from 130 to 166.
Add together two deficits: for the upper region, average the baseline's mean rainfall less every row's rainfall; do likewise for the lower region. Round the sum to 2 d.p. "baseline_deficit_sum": -0.30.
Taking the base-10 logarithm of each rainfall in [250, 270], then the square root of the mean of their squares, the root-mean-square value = 0.43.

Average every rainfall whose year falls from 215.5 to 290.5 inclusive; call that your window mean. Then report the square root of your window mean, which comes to 1.59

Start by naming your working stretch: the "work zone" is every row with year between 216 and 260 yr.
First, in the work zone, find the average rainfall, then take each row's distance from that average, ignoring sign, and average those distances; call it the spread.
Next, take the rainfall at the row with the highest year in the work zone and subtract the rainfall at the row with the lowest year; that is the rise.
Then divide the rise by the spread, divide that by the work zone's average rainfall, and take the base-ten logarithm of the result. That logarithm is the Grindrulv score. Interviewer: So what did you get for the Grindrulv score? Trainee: -0.7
